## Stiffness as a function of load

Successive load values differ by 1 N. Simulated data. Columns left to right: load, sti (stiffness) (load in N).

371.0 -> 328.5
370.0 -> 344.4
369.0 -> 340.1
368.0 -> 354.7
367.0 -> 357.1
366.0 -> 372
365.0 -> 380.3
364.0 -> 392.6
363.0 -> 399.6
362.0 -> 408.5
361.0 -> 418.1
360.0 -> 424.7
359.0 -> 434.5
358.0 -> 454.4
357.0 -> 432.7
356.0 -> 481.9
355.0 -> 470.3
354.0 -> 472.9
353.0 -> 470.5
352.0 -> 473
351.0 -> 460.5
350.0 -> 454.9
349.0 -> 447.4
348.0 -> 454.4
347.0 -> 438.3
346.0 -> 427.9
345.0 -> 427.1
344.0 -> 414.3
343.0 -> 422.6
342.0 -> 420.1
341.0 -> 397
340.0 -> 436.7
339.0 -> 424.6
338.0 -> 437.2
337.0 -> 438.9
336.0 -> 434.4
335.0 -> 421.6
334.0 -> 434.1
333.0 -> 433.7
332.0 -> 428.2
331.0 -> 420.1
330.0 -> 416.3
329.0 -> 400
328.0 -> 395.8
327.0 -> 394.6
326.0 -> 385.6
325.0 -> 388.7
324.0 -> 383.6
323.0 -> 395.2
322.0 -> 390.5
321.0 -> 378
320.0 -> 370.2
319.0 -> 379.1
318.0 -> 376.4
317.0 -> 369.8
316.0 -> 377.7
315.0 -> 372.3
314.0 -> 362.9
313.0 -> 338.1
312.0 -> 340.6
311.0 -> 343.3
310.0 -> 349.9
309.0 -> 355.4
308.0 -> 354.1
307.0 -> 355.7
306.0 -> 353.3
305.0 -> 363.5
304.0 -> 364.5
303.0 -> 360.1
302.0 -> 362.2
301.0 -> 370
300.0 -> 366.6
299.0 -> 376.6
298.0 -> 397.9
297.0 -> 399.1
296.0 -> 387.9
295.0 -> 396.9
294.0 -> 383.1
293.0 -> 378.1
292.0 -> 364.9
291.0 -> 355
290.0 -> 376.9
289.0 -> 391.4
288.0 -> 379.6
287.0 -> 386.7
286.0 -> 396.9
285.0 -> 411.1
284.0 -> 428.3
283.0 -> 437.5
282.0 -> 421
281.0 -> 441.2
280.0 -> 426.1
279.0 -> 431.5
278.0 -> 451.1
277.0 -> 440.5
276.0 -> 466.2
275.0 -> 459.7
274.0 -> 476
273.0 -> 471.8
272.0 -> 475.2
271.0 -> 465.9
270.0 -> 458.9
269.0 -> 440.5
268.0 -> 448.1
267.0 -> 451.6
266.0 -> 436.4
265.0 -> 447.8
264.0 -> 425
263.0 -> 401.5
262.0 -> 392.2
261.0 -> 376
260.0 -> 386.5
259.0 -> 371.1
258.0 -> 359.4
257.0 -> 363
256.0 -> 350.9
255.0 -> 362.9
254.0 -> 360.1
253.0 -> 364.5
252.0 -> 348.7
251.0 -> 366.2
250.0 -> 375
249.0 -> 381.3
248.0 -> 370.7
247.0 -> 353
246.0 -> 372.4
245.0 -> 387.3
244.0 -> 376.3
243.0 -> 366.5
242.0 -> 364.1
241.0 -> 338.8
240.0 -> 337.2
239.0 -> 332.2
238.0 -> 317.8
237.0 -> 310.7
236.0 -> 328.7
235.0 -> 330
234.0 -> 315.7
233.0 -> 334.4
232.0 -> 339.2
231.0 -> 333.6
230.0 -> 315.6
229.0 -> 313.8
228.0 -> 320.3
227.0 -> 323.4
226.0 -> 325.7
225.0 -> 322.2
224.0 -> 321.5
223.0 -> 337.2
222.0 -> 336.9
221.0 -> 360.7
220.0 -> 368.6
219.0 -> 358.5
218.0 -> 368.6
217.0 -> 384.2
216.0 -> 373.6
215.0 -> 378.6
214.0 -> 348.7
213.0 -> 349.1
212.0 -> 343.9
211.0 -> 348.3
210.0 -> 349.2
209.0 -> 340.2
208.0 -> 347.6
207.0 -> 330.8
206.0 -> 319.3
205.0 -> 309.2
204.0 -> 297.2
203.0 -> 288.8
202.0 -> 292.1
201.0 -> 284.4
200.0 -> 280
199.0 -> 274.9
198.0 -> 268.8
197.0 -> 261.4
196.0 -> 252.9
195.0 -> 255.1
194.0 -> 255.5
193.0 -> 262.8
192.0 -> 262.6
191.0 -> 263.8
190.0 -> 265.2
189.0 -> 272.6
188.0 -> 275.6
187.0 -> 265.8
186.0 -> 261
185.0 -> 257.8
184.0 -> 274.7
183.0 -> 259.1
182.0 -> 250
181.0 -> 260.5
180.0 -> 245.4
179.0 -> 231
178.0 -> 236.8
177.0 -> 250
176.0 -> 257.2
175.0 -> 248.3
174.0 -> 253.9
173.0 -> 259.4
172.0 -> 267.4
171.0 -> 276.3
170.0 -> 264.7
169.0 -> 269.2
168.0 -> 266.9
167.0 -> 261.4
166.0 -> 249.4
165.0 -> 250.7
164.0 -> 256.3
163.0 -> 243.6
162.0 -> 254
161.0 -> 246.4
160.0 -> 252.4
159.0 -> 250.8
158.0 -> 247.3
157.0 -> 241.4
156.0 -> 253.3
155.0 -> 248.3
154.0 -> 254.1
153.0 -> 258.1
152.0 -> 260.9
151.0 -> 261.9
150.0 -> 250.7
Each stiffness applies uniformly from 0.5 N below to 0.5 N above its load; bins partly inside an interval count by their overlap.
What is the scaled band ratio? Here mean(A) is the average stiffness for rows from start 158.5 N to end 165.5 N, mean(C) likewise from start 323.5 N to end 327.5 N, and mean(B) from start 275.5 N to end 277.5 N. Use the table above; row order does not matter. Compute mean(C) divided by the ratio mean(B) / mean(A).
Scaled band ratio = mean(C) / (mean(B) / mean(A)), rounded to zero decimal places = 215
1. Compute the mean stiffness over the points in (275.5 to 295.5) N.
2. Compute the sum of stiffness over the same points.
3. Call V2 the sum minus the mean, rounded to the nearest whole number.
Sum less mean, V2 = 7756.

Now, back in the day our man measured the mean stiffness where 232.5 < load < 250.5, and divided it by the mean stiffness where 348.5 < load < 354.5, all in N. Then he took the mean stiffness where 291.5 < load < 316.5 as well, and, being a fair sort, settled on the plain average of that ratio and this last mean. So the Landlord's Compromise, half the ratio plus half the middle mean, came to 184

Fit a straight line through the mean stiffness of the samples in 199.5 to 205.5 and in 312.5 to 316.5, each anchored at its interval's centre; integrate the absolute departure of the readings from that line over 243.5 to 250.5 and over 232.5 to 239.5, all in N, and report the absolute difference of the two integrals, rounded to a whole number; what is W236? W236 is 292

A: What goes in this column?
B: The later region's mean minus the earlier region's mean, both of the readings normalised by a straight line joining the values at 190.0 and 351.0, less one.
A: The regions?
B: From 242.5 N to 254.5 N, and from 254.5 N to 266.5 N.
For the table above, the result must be 0.01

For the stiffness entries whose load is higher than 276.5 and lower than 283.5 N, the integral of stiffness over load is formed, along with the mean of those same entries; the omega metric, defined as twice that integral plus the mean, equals 6533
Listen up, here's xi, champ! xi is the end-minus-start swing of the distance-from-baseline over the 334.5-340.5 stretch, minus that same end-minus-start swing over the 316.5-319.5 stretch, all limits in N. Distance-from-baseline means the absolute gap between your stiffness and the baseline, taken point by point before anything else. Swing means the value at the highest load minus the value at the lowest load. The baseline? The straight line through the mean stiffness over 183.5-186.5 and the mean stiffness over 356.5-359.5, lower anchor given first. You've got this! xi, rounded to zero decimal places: 17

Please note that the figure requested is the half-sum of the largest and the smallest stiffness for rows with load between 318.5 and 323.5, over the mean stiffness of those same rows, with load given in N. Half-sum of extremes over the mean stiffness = 1.00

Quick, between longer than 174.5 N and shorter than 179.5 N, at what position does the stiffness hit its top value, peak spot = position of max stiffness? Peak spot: 176.0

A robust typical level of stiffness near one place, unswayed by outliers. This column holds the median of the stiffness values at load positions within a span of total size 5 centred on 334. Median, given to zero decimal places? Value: 434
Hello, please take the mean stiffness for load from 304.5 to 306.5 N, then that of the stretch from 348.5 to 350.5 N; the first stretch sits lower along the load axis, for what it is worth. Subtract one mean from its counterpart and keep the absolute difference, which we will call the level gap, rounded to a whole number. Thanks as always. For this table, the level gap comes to 93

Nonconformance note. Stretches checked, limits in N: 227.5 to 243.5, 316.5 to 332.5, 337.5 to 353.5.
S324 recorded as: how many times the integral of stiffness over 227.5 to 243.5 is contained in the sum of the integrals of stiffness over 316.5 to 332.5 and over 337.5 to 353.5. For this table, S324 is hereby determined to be 2.51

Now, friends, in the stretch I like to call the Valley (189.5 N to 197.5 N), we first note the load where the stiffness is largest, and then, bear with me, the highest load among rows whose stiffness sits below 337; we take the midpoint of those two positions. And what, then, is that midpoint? 193.5 N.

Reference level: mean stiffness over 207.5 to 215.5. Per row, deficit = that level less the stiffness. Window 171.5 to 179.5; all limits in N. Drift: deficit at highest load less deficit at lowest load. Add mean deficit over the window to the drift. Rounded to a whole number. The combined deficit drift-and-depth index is 137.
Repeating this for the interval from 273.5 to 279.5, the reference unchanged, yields -59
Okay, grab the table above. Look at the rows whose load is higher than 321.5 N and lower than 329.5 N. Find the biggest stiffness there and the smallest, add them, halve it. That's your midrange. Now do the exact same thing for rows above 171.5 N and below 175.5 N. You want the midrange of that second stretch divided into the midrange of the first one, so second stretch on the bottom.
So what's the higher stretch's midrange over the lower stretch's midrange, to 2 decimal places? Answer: 1.52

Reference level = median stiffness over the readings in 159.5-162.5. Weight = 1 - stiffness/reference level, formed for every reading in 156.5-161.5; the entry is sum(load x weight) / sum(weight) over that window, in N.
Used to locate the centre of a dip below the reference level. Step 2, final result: 158.4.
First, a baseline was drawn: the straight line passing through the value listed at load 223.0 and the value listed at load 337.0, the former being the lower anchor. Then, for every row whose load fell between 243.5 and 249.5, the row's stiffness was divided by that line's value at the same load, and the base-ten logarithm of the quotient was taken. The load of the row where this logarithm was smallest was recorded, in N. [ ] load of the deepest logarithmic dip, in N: 247.0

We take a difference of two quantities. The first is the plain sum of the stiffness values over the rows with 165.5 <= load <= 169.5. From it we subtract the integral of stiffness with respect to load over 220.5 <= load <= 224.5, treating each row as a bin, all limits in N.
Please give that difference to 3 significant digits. -309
